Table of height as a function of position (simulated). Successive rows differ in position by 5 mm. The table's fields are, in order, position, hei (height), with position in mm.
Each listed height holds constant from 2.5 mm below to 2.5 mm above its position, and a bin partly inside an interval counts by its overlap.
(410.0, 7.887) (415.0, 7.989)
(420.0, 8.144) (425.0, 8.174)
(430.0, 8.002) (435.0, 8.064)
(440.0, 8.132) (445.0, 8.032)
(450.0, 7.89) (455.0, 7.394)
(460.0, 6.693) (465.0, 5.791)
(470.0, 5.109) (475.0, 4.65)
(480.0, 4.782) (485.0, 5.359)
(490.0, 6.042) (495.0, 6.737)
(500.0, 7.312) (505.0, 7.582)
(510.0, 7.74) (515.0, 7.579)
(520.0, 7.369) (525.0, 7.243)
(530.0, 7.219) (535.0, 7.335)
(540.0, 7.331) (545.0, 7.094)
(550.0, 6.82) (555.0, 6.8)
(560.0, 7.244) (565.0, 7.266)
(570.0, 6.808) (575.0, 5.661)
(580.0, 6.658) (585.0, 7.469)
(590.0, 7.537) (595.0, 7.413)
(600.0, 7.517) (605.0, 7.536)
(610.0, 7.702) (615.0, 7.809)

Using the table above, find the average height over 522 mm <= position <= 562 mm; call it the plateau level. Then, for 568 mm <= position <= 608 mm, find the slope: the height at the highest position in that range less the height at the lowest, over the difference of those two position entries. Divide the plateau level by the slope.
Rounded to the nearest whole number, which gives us 343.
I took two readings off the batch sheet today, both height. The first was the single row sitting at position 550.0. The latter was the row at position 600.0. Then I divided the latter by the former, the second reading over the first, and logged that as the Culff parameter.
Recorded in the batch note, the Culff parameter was 1.10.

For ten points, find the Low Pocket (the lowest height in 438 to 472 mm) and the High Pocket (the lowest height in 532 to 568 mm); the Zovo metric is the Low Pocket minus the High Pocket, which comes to -1.7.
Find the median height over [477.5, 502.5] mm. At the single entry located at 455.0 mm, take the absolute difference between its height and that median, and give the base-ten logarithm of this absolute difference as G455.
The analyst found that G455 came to 0.1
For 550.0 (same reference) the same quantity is -0.1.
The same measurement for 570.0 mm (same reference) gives -0.1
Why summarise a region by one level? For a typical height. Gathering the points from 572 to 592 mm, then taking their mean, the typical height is 6.8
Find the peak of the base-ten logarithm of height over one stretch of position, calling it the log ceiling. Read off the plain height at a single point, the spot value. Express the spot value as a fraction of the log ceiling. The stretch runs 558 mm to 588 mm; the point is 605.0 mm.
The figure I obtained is 8.63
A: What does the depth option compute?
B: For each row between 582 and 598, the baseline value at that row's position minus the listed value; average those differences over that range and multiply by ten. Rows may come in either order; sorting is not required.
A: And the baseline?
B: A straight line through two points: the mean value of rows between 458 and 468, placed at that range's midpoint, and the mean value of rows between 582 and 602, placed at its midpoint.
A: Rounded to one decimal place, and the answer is -0.1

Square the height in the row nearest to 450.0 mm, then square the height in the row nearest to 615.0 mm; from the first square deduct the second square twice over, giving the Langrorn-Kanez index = -60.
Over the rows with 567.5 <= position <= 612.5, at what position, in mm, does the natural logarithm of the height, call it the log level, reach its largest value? 610.0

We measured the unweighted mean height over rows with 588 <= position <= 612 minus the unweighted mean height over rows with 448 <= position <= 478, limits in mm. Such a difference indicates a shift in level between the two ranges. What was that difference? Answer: 1.3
